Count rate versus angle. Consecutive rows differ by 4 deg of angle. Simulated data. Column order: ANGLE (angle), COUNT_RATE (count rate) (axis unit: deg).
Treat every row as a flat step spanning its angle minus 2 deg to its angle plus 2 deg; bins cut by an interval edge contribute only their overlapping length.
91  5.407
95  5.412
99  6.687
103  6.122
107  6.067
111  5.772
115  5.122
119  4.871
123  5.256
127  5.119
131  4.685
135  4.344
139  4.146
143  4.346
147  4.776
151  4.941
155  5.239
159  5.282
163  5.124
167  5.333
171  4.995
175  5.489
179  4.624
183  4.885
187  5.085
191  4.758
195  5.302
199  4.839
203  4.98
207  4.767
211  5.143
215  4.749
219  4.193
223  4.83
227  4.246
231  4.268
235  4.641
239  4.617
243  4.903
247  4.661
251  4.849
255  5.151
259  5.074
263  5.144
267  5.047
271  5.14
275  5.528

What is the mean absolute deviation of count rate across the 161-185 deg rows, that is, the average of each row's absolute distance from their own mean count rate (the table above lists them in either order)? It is 0.24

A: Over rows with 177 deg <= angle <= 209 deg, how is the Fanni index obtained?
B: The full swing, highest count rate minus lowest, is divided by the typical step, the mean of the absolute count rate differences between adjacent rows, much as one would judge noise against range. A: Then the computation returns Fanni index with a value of 2.21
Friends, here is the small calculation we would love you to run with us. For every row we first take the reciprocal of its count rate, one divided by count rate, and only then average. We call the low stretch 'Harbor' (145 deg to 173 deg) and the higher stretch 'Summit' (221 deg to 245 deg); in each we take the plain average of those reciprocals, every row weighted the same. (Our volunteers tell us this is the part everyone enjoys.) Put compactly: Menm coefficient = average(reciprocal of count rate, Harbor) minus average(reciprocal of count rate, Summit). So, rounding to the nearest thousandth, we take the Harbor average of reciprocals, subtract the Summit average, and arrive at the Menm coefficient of -0.022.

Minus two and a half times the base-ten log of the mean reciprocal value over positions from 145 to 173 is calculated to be 1.77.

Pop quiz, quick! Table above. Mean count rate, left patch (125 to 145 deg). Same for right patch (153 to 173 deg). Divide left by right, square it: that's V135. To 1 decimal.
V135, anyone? 0.8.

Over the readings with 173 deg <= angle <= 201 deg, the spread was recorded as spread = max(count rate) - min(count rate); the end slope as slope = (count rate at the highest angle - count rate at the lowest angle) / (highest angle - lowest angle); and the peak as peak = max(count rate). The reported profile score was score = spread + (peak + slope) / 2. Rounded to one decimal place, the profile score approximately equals 3.6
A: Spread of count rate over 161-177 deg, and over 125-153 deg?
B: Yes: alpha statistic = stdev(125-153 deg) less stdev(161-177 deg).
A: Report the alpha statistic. 0.14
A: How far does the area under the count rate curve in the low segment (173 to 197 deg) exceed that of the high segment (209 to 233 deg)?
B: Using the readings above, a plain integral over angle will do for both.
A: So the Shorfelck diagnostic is 10.9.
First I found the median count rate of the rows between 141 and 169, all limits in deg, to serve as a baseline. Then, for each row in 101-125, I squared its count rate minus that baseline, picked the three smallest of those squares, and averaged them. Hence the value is 0.027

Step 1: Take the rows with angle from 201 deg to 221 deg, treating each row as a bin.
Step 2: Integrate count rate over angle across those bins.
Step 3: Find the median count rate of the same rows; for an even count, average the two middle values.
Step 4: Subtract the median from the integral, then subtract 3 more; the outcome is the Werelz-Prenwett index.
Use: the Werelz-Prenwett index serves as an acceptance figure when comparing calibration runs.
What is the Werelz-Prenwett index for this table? 88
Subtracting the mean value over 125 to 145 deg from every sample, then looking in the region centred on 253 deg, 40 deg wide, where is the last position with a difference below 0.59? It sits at 267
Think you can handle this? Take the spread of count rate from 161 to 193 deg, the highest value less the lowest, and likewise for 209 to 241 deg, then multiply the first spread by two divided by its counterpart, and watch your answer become 1.82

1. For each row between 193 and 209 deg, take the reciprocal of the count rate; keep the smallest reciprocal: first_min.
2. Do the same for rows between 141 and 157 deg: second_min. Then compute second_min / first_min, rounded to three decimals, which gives 1.012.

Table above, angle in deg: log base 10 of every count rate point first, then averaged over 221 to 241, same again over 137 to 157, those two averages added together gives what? 1.32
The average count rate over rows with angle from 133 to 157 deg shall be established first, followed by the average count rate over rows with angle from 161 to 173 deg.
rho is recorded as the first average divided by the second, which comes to 0.90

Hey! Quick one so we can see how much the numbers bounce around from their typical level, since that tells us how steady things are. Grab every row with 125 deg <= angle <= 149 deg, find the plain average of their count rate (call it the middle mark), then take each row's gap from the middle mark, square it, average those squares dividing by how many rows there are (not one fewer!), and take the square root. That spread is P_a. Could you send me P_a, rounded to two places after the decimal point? 0.33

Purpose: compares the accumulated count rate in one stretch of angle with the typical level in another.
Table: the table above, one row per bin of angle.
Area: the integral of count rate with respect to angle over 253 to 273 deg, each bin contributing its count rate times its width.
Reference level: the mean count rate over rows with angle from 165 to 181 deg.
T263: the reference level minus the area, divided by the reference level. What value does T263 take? -19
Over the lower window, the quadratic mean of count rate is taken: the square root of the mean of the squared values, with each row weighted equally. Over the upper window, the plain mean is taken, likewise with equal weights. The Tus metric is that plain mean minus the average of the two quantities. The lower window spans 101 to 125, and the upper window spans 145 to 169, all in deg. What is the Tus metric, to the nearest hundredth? -0.22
